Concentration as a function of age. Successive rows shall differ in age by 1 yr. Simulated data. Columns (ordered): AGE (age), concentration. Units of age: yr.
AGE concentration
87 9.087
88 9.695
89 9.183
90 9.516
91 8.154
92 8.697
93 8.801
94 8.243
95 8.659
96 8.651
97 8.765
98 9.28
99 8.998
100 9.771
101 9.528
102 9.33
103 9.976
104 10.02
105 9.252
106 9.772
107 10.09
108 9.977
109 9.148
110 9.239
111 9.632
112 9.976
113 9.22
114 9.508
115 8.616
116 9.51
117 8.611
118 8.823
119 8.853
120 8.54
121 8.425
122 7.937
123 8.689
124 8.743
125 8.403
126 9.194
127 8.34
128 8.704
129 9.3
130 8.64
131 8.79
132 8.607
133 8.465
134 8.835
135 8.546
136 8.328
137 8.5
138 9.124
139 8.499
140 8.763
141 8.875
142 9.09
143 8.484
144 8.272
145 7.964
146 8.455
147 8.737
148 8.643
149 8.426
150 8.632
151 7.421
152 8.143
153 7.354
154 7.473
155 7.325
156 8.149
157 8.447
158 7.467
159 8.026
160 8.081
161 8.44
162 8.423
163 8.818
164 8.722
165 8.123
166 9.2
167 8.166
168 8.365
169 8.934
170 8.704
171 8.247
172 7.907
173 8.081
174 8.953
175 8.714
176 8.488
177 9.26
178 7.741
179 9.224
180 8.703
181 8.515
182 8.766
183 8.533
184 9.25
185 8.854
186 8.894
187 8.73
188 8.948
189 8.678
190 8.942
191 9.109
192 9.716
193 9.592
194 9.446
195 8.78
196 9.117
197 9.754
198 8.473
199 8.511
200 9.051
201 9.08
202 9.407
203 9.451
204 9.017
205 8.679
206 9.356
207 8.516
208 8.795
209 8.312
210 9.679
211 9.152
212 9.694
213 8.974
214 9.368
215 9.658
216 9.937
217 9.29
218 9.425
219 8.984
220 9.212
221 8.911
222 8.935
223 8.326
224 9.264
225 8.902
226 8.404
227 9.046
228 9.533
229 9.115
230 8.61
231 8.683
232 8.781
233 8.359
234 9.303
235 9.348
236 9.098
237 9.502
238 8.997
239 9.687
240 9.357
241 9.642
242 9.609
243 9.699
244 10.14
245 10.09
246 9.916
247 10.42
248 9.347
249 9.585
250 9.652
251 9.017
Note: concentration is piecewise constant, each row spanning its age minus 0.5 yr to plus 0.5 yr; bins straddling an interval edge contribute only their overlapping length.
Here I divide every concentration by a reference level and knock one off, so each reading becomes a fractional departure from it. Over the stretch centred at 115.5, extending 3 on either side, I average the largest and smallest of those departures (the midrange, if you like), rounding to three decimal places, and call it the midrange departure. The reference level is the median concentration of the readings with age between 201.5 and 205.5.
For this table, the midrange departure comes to -0.016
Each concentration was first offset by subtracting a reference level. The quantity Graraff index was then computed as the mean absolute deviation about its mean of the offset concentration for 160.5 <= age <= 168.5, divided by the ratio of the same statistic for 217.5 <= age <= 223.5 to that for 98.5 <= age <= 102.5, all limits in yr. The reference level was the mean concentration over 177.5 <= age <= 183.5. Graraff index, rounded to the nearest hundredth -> 0.29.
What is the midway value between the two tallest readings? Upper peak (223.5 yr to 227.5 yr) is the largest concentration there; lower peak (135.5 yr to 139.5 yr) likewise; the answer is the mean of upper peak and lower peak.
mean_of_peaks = 9.19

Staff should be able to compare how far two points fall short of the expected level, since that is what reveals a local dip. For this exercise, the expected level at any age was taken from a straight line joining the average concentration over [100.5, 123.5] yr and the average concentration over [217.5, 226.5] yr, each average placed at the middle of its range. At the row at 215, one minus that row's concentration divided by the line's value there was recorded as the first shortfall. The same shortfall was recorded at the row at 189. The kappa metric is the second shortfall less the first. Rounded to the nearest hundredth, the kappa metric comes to 0.12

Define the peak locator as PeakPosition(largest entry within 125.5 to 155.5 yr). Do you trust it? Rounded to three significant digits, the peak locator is 129 yr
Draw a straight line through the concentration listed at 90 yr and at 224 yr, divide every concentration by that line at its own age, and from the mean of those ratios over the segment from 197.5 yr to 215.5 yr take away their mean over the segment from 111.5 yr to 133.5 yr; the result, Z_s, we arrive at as 0.043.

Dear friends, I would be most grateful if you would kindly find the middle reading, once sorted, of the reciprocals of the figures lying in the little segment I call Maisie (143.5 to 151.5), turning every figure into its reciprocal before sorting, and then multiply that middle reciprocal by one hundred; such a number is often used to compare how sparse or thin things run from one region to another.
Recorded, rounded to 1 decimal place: 11.8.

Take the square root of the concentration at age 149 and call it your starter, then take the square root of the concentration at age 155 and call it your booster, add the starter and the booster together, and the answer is 5.61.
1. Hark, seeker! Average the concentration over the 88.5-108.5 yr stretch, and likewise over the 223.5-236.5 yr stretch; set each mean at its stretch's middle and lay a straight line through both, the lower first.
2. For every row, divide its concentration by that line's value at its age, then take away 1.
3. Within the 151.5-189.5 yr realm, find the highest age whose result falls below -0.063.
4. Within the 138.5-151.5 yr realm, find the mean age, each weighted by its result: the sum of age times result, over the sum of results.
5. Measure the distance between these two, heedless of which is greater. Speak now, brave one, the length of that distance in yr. 31.9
